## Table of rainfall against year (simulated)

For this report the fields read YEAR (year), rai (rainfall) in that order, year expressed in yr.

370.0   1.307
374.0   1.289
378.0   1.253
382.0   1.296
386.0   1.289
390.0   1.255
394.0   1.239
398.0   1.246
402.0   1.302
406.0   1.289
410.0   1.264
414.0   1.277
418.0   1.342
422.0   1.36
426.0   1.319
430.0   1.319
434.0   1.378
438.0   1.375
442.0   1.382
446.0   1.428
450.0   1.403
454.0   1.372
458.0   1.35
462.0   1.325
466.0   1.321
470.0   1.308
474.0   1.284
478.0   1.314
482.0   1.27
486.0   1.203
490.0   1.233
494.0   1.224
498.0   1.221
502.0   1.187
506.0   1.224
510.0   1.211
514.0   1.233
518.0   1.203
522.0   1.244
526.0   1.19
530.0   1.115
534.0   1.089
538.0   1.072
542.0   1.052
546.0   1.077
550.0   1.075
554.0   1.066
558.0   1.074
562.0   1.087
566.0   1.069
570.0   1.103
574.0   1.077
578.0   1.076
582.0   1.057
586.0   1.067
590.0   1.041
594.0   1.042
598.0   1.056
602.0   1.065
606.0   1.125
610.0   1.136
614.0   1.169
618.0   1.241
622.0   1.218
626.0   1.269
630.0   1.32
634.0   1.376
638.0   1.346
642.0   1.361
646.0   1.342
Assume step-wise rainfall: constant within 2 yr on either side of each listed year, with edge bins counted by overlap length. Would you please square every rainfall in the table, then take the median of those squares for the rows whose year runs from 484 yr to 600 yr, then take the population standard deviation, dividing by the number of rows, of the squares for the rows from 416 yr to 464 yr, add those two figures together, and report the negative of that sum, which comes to -1.27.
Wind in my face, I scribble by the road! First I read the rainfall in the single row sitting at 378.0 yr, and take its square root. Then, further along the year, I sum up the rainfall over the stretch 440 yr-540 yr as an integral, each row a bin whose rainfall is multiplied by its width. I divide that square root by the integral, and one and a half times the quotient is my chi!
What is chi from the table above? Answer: 0.0134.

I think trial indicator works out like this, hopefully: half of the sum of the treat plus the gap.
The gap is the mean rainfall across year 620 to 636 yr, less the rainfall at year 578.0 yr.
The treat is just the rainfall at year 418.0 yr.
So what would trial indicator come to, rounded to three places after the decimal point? 0.781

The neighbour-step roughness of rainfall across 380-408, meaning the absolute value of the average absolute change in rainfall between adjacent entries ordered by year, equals 0.0222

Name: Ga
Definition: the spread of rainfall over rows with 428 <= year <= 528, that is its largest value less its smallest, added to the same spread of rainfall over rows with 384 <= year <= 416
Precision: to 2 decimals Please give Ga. 0.30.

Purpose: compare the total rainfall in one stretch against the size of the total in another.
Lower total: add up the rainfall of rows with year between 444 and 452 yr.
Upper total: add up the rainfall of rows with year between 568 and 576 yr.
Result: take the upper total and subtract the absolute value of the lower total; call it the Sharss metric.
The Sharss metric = -0.65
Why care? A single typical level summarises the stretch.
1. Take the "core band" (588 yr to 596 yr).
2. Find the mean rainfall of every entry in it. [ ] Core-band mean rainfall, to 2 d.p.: 1.04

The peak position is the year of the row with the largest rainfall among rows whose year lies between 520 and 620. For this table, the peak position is 522.0 yr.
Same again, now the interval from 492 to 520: 514.0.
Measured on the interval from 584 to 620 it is 618.0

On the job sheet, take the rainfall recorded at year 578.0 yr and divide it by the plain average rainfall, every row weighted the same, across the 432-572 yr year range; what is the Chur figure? 0.88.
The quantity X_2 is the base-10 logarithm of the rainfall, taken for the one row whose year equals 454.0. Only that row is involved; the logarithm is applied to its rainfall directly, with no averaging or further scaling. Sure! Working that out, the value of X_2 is 0.14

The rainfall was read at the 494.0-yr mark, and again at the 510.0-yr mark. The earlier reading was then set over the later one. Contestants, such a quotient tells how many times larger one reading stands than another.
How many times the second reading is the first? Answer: 1.01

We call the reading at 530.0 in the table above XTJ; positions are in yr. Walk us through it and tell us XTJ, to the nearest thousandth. 1.115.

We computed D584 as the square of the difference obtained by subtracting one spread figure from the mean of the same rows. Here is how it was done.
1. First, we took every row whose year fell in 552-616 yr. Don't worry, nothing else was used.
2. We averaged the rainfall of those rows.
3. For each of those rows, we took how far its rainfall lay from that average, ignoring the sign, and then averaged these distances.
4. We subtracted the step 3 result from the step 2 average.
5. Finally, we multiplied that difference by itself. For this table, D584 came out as 1.11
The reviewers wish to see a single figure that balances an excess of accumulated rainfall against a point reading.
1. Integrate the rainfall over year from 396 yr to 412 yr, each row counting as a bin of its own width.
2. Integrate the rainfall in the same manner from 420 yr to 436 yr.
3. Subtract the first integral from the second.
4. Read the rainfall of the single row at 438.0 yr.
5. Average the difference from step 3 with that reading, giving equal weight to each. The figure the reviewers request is 1.2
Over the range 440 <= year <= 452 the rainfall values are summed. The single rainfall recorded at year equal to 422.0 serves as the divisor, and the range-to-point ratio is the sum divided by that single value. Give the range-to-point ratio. 3.10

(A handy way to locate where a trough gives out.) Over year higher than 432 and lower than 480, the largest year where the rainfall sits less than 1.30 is 474.0 yr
